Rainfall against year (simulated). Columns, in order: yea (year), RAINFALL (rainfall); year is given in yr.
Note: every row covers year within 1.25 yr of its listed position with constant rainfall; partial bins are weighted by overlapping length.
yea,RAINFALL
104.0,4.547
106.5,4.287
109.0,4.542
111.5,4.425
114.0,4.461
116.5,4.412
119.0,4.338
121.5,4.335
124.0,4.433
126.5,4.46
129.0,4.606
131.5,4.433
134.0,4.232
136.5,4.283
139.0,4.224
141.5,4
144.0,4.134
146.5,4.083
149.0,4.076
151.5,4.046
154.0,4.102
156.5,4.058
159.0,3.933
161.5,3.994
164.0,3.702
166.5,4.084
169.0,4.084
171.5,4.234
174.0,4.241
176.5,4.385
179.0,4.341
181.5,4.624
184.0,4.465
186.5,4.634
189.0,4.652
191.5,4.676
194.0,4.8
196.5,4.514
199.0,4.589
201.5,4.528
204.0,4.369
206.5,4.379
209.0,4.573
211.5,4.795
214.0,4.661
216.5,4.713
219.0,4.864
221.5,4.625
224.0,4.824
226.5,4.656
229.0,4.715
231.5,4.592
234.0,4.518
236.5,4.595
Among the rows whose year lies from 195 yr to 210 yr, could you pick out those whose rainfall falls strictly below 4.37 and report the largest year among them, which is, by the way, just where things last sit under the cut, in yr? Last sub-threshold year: 204.0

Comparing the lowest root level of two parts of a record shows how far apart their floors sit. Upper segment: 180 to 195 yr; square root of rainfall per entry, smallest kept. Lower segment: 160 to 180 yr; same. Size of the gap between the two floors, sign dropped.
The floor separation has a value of 0.189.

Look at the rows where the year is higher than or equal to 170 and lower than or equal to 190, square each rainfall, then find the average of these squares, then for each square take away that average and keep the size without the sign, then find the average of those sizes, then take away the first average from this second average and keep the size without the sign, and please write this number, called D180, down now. 18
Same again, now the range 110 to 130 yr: 19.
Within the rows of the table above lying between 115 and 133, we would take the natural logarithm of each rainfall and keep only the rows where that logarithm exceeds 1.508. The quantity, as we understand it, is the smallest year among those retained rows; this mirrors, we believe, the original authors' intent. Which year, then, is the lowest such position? 129.0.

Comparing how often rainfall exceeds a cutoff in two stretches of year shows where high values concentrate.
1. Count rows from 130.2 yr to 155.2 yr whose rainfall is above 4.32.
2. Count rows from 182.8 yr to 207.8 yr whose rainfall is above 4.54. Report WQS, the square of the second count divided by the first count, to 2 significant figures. 25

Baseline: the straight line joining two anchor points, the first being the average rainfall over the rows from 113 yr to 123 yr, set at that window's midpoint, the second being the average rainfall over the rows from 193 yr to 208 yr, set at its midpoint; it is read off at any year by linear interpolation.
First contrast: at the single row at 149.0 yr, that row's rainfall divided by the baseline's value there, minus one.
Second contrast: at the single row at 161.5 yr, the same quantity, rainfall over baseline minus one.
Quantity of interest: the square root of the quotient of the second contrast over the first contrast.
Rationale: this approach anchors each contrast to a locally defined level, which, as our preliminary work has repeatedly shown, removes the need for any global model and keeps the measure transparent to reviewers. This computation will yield 1.13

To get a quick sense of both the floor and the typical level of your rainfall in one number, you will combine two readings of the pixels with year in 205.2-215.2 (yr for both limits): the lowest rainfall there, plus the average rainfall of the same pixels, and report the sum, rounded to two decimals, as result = 8.98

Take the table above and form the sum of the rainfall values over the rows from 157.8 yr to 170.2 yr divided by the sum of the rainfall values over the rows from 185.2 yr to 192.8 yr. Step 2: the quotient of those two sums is 1.42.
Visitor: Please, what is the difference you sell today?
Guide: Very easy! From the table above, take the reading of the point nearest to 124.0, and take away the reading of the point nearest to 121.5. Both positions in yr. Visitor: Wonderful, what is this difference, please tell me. 0.10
